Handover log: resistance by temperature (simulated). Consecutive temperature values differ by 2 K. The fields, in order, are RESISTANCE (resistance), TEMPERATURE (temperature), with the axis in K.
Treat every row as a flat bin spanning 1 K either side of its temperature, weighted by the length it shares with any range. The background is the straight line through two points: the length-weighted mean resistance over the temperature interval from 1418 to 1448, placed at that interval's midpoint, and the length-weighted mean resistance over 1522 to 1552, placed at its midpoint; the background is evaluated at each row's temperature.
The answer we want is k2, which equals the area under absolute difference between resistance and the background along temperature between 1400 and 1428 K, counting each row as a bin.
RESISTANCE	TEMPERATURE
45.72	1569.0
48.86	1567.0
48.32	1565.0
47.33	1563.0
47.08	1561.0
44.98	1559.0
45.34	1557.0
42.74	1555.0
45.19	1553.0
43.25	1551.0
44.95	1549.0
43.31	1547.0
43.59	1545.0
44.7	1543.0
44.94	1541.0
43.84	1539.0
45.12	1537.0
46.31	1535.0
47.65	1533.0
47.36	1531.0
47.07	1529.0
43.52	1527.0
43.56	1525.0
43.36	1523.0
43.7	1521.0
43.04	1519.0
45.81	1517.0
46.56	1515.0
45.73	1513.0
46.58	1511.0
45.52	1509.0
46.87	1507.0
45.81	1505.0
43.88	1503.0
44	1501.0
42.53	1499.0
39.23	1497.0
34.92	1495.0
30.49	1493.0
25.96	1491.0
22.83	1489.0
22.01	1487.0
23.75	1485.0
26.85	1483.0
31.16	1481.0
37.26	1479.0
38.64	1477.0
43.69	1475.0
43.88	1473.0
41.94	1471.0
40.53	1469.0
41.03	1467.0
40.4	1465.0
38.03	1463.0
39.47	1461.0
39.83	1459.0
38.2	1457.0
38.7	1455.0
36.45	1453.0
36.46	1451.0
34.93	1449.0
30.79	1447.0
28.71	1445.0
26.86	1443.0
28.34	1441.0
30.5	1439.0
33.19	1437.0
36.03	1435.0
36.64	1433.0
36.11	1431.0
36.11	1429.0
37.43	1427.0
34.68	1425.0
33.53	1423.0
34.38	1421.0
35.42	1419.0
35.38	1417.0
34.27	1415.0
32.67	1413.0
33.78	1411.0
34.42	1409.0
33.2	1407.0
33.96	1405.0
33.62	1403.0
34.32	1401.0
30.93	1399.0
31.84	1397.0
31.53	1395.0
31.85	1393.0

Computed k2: 90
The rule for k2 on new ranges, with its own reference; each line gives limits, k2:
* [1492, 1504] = 48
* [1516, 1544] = 37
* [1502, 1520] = 65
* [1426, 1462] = 117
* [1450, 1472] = 62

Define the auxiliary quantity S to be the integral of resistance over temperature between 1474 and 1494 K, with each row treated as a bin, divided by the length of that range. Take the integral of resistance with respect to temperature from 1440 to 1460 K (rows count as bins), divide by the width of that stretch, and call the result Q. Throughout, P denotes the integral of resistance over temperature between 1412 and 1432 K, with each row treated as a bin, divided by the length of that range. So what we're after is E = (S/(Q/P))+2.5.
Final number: 34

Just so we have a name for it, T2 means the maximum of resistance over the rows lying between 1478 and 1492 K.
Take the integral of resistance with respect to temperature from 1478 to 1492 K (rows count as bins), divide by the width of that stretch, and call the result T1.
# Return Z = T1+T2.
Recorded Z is 64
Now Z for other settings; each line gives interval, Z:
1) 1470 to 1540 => 88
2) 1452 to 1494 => 79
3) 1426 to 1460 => 74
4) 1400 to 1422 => 70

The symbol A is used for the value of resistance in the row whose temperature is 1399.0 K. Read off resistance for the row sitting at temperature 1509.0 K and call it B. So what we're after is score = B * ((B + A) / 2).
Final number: 1740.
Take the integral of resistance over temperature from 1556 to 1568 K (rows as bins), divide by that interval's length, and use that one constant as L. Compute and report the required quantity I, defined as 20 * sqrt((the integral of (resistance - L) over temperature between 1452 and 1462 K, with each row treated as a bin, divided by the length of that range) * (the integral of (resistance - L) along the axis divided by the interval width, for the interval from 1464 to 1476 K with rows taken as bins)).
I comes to 131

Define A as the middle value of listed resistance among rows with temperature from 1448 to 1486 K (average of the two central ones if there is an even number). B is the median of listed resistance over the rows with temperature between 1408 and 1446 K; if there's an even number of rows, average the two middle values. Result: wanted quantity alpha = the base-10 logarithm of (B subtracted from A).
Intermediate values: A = 38.6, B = 34.4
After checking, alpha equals 0.63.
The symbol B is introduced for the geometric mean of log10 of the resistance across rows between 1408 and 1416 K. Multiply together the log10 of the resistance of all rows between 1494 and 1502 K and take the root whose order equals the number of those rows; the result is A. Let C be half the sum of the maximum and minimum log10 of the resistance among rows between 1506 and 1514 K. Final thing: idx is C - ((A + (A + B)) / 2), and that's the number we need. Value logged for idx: -0.70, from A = 1.60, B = 1.53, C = 1.66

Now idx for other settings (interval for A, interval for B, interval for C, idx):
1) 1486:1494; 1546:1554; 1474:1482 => -0.65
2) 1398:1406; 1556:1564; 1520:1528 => -0.71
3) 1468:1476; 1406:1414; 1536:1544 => -0.74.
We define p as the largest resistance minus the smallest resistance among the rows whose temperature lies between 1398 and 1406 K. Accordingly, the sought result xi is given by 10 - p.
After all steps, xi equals 6.6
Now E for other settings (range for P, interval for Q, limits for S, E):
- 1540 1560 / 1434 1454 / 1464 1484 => 55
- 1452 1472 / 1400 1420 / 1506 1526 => 55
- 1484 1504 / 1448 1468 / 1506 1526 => 41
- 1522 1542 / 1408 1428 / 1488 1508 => 52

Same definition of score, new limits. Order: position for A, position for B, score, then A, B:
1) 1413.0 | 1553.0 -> 1759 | 32.67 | 45.19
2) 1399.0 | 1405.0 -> 1102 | 30.93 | 33.96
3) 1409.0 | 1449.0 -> 1211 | 34.42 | 34.93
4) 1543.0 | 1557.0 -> 2041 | 44.7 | 45.34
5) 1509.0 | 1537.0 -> 2045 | 45.52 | 45.12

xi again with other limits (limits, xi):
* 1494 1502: 0.9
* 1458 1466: 7.6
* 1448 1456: 6.2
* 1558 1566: 6.7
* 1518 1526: 9.3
